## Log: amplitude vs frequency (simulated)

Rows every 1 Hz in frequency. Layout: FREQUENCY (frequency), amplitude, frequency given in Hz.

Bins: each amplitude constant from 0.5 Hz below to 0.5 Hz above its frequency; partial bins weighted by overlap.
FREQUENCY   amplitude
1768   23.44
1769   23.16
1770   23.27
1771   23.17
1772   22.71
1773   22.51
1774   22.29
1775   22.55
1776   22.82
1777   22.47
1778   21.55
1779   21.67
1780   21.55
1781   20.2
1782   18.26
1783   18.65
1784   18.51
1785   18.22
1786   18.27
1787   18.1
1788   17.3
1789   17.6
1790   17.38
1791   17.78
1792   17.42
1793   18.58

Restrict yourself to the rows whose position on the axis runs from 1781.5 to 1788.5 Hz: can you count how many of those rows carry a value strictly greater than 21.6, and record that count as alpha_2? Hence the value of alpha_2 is 0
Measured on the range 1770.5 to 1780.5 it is 8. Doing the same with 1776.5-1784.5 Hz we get 2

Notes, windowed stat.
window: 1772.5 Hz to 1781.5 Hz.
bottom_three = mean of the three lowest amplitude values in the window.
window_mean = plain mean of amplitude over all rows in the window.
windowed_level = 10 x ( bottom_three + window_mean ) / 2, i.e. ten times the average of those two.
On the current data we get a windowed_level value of 215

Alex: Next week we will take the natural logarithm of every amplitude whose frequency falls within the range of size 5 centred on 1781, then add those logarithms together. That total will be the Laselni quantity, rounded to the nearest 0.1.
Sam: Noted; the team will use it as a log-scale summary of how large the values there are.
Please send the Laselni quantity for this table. 15.0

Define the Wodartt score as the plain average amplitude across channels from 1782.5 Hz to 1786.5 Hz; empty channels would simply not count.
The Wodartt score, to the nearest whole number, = 18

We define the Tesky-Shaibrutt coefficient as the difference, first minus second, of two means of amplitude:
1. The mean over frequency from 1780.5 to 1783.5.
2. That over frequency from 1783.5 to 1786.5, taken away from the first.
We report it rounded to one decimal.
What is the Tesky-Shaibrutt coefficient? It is 0.7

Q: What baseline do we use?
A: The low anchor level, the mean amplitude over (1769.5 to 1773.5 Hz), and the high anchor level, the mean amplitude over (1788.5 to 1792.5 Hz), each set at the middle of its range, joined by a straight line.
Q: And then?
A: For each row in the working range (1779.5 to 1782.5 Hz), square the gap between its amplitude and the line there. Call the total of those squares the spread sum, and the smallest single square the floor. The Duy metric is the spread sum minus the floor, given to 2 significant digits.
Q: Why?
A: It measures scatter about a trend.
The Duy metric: 3.9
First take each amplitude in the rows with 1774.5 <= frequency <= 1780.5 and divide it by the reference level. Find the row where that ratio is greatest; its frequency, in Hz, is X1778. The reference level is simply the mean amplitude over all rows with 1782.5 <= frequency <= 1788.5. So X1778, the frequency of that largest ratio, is 1776 Hz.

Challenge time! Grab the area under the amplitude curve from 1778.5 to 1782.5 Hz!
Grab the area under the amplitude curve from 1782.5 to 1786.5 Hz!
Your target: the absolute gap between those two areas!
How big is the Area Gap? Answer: 8.0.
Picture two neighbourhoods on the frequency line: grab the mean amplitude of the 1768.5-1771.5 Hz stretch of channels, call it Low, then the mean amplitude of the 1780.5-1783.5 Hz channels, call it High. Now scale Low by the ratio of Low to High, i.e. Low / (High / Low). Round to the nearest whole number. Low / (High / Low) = 28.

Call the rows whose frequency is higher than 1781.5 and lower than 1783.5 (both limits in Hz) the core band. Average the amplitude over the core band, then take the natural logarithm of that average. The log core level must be 2.92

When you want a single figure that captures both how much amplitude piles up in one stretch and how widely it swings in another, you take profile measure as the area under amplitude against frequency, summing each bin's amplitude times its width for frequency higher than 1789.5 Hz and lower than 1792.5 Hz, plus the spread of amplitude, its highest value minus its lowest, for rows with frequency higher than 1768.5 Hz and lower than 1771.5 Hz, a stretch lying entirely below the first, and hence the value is 53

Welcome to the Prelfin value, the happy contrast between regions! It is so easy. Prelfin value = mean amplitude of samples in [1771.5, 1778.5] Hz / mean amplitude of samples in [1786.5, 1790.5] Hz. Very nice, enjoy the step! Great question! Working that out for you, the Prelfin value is 1.27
